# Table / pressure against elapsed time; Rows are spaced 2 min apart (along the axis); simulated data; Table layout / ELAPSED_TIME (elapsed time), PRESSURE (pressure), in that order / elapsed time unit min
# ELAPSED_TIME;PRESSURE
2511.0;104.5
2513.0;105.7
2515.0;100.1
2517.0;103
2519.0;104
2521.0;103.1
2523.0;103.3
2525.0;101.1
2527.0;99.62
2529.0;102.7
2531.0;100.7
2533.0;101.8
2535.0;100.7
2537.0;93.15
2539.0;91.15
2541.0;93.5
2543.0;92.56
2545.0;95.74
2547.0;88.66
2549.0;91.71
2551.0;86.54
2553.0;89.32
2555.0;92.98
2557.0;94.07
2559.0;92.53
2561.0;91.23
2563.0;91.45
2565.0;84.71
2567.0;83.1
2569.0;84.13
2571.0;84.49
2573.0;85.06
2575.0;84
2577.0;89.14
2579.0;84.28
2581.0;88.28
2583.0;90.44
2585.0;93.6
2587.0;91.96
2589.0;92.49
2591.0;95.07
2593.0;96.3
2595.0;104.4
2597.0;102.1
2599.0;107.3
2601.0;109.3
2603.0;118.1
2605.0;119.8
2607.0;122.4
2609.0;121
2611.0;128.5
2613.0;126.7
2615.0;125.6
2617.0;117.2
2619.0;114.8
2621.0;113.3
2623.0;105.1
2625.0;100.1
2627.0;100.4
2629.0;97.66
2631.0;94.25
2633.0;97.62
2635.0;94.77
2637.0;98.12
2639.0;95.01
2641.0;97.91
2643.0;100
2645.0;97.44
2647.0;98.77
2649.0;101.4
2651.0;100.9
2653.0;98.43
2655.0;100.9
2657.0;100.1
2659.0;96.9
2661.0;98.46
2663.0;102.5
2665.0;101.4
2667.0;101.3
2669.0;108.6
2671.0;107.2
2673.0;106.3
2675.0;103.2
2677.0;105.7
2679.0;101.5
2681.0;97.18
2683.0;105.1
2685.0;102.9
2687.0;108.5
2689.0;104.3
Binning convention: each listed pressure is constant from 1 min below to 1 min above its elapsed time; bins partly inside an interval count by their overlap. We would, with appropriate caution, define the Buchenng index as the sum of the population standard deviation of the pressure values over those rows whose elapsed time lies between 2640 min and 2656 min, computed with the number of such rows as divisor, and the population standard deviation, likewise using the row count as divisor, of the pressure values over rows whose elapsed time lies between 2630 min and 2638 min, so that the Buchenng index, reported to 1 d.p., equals 3.1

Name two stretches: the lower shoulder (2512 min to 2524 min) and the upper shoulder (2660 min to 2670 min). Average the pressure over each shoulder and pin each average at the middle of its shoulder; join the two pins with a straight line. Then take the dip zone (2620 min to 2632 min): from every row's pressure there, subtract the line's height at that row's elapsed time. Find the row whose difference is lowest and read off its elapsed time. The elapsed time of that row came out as 2631.0 min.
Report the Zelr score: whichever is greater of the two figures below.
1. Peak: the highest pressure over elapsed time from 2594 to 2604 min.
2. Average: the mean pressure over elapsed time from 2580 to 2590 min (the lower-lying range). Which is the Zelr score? 118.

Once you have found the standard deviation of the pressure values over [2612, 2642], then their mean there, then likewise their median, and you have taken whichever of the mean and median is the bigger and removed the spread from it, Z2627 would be 94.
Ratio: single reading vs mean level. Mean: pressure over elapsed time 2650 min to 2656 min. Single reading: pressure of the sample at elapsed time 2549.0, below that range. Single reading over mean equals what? 0.92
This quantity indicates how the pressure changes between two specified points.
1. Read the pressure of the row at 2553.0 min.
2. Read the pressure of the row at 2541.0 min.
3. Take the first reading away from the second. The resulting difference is 4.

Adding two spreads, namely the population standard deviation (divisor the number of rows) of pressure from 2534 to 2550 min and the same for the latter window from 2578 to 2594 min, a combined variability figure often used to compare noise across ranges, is 7.0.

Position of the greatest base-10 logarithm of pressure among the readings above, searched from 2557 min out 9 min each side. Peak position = 2557.0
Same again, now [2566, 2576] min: 2573.0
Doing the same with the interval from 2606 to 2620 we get 2611.0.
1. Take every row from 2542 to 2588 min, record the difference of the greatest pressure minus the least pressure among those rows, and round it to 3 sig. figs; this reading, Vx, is 12.6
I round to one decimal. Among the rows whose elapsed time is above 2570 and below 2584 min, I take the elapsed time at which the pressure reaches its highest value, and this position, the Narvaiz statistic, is 2583.0 min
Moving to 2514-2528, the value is 2519.0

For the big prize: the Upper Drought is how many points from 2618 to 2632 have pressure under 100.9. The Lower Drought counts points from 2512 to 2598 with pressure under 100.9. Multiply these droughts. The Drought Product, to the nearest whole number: 132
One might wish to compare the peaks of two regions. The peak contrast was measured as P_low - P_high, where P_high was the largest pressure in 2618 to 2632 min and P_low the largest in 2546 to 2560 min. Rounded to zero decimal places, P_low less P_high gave -21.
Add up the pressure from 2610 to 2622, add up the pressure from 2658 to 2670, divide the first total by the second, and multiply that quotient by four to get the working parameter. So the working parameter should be 4.77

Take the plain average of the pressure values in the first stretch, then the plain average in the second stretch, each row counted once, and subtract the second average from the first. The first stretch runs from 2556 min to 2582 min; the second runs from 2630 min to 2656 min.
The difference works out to -11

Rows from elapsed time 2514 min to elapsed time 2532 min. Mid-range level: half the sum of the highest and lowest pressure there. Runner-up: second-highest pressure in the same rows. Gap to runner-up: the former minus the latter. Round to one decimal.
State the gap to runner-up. -1.5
